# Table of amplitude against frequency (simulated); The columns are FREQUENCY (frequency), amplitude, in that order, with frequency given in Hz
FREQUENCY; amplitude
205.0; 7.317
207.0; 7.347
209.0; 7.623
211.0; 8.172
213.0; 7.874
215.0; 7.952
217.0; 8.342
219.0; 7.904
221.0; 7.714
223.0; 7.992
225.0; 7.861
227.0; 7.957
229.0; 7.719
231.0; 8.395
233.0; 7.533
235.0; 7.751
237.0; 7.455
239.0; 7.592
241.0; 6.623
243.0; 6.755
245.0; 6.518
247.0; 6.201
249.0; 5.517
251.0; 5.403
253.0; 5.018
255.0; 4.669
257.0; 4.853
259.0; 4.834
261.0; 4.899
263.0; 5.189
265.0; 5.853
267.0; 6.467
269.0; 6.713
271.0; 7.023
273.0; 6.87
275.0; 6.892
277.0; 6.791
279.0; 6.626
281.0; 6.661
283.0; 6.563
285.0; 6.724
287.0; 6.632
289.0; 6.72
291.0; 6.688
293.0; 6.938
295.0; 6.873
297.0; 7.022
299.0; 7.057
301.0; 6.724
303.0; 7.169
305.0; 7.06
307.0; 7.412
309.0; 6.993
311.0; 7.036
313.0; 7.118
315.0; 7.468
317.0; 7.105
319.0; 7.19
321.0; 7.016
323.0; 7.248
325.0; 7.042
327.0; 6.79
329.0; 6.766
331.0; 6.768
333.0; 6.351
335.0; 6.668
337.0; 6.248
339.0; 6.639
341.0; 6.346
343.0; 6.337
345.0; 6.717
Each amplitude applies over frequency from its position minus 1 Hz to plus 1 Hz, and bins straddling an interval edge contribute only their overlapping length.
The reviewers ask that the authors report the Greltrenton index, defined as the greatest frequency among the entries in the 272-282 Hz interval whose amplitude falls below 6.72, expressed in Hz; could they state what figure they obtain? 281.0 Hz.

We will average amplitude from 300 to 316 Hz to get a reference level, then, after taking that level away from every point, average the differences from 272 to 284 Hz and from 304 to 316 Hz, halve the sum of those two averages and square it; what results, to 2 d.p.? 0.03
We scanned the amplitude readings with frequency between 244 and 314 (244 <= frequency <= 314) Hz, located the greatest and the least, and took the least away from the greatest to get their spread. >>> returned 2.7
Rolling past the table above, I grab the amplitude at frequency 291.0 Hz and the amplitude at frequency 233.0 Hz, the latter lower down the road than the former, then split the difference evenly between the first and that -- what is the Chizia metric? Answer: 7.1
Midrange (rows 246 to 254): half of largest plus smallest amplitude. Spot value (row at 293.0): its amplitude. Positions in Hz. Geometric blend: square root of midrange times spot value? 6.2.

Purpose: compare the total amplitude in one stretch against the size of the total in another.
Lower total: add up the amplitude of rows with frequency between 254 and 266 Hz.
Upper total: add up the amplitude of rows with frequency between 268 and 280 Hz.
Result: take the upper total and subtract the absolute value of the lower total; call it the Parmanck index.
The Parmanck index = 11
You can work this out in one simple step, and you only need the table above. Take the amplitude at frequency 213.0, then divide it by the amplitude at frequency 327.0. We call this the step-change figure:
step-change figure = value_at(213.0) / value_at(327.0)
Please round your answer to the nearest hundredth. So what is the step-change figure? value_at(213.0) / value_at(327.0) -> 1.16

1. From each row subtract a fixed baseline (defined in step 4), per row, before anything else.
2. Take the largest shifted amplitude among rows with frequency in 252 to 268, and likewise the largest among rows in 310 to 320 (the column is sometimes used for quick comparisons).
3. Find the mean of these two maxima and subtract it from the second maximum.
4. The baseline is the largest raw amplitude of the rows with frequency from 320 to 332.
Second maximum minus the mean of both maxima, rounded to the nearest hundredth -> 0.50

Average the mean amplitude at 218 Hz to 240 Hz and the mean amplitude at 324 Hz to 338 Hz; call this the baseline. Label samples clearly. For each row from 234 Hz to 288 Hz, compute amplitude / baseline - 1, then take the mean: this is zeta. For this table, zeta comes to -0.13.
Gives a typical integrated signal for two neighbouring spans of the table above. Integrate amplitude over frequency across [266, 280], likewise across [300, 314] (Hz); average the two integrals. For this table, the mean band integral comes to 97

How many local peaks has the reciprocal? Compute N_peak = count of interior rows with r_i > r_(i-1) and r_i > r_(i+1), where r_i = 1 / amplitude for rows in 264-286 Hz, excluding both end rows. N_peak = 3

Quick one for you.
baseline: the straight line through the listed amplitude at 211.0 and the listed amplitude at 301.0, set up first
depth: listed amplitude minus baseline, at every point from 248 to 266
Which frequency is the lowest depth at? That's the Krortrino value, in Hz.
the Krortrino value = 255.0 Hz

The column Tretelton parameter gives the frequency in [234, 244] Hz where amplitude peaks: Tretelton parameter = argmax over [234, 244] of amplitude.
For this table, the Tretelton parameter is 235.0 Hz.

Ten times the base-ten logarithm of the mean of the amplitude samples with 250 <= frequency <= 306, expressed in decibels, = 8.01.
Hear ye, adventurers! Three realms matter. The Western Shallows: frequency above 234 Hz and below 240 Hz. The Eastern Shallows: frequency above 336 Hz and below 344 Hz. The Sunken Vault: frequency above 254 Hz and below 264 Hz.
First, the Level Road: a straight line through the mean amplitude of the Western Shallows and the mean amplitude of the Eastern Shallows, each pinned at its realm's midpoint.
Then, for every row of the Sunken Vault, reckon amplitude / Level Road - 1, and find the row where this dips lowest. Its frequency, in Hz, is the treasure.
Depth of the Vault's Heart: 255.0 Hz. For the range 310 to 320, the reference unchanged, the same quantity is 311.0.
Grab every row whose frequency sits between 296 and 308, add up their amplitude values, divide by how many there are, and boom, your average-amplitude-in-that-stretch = 7.1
